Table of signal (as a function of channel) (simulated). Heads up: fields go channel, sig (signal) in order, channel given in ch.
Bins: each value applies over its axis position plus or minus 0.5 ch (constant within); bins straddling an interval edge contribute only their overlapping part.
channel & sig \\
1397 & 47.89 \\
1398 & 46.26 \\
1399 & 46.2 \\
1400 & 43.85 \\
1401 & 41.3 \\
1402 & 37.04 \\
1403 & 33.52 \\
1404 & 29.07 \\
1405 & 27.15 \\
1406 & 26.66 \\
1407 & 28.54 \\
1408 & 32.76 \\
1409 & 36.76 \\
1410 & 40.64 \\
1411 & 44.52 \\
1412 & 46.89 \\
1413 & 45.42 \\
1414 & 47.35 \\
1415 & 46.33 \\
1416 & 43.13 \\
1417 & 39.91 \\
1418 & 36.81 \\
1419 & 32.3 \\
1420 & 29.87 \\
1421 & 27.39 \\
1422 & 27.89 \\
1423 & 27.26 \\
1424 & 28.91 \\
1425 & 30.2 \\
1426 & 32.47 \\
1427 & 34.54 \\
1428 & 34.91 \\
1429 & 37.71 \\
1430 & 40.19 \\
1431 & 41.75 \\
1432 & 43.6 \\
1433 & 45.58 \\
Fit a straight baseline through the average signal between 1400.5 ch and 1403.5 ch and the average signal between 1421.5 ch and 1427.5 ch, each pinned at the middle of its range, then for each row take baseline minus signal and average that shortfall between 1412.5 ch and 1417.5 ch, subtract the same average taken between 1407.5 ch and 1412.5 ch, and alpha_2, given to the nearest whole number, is -6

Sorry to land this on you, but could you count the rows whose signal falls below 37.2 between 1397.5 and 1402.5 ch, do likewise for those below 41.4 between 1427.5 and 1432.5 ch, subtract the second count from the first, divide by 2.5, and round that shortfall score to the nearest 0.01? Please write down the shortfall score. -0.80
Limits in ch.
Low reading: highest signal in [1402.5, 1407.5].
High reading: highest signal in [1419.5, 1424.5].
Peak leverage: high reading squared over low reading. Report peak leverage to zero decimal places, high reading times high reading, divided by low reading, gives 27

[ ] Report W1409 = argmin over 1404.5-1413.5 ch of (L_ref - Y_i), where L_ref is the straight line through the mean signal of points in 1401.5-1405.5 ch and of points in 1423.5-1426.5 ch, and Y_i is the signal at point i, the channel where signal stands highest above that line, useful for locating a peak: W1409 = 1412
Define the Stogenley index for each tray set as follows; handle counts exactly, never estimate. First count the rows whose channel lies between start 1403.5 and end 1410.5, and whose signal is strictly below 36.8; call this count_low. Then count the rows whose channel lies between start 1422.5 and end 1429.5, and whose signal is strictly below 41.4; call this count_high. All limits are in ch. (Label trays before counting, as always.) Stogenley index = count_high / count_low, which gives 1.2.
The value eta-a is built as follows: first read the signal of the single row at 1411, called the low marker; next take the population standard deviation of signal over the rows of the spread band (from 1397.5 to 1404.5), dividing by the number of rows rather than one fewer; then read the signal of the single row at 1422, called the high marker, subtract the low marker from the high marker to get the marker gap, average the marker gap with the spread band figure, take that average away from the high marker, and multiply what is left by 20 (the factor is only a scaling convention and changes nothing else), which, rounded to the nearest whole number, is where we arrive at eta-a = 663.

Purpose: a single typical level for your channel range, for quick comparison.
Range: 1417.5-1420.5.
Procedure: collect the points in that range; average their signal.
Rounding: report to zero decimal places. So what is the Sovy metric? 33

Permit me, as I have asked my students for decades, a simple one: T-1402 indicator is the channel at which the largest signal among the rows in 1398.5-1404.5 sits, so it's 1399 ch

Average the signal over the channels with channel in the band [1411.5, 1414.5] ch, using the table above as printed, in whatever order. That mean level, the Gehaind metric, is 47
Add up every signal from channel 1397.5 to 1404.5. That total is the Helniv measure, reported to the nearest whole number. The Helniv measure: 277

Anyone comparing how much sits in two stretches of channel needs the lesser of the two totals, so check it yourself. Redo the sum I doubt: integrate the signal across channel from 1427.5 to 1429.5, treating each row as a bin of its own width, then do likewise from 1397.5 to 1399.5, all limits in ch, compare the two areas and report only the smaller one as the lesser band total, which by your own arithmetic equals 73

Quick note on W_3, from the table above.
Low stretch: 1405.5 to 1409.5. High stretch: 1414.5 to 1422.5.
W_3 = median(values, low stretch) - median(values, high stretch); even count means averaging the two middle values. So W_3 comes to -4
